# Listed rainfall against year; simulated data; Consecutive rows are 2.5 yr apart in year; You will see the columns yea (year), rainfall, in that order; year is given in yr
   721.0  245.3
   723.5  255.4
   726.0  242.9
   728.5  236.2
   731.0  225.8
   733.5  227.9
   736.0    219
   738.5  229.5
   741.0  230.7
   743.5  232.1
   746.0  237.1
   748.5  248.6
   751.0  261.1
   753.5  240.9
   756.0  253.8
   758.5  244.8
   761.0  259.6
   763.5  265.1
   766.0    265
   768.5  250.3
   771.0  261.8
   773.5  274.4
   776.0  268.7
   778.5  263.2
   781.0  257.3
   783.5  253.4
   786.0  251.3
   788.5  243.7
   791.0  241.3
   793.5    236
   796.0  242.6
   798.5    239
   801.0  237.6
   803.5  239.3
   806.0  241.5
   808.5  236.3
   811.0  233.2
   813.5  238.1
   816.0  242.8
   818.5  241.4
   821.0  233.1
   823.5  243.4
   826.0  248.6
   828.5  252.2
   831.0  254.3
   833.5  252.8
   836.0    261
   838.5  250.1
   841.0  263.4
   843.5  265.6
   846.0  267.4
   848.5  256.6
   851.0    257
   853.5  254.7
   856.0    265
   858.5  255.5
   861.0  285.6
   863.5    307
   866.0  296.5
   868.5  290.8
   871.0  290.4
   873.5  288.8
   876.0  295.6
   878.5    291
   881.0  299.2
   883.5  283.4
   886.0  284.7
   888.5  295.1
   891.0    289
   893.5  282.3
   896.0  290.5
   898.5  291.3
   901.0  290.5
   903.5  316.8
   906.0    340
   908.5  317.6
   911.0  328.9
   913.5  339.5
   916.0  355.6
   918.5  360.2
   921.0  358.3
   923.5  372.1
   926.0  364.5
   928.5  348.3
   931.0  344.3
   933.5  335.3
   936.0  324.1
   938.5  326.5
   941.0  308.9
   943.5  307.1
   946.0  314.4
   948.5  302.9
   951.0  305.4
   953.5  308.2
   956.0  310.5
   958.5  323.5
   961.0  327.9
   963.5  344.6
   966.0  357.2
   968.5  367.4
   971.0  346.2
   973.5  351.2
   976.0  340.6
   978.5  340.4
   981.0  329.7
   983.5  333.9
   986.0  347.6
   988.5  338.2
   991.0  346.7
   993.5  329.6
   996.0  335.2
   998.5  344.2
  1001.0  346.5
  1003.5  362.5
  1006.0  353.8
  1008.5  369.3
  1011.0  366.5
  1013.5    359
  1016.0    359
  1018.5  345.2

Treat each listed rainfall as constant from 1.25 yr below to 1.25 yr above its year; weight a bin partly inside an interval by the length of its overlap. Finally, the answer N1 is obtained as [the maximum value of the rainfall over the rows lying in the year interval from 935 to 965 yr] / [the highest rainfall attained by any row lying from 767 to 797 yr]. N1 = 1.3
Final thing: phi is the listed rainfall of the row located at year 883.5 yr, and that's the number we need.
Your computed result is 283.4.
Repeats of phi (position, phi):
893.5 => 282.3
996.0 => 335.2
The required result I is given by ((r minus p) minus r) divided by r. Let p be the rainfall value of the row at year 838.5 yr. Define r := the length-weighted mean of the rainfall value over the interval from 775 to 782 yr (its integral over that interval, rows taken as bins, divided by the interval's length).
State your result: -0.95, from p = 250.1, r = 263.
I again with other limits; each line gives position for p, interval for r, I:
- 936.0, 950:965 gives -1.01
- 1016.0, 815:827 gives -1.49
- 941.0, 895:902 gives -1.06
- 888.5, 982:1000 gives -0.87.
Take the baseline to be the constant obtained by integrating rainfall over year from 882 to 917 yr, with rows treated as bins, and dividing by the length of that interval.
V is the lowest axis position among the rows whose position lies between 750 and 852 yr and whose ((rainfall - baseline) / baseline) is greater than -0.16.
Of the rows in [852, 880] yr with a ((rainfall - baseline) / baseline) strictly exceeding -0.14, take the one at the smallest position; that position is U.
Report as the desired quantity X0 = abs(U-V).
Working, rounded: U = 856.0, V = 751.0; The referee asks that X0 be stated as 105.0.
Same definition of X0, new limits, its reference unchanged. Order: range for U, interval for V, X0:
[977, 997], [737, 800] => 227.5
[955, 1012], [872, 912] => 82.5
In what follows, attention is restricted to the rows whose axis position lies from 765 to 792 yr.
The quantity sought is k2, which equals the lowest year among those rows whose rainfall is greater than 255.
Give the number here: 766.0 yr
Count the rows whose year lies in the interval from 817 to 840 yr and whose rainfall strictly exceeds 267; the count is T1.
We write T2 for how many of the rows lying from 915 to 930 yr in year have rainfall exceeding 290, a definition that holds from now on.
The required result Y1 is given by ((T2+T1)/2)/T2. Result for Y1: 0.50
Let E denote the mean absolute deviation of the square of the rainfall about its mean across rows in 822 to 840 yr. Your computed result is 1899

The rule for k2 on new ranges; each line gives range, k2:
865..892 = 866.0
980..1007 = 981.0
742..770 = 751.0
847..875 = 848.5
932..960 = 933.5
